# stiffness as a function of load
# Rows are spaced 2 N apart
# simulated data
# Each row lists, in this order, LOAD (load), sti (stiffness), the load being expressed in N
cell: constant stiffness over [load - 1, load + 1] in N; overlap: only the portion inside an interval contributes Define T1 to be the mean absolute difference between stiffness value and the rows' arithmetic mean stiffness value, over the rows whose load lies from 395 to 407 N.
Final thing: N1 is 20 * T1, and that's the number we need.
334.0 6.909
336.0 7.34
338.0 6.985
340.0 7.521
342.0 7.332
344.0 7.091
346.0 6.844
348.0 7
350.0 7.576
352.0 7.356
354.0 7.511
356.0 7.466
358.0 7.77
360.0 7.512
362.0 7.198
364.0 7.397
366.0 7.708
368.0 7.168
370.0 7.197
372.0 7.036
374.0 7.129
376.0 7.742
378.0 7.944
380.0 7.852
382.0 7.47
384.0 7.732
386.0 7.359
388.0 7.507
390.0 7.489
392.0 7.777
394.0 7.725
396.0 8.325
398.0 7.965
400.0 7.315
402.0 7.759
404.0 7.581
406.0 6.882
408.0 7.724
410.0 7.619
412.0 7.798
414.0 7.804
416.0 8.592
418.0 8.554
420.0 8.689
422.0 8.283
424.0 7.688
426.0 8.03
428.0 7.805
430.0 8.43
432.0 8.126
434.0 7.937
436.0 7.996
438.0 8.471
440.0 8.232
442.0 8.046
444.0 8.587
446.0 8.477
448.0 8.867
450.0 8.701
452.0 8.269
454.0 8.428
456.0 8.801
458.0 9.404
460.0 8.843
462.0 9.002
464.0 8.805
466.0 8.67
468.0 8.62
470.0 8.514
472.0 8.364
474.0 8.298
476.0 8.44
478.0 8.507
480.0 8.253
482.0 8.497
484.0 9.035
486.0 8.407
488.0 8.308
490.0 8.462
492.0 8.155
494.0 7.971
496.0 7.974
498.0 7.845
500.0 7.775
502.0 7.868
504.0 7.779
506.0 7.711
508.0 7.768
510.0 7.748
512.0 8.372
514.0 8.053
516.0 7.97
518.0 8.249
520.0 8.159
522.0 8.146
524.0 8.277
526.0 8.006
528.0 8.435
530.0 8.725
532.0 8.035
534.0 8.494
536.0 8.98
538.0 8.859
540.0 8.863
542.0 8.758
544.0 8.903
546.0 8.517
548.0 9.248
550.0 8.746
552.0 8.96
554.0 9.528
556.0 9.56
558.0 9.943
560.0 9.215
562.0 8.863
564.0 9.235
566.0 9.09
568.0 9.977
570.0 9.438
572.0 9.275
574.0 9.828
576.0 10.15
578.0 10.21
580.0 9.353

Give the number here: 7.6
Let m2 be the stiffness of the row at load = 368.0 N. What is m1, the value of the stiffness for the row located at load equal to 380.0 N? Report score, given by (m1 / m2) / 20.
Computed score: 0.055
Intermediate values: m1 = 7.852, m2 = 7.168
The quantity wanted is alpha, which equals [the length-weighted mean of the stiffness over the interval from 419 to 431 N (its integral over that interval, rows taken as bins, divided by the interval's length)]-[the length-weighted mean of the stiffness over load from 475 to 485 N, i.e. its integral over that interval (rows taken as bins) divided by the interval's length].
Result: -0.4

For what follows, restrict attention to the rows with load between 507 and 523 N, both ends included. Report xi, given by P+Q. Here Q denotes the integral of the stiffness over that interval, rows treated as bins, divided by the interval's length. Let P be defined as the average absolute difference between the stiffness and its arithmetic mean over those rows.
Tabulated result 8.2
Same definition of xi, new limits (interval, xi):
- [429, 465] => 8.8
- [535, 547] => 8.9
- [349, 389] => 7.7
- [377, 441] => 8.2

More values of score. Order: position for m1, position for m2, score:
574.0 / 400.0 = 0.067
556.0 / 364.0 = 0.065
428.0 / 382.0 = 0.052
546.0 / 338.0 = 0.061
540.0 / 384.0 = 0.057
